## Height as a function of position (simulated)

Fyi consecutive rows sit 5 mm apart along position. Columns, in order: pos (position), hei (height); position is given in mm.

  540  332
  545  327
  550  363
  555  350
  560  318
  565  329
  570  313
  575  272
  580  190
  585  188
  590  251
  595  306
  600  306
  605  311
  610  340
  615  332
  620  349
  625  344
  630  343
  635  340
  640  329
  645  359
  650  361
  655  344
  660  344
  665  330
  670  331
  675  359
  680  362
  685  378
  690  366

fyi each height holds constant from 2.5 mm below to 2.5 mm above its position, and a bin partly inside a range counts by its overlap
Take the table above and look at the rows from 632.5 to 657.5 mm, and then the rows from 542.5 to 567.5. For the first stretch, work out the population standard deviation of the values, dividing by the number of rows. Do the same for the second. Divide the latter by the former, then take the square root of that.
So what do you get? 1.17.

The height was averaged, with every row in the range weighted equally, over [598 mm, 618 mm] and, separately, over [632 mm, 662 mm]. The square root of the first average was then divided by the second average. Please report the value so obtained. 0.052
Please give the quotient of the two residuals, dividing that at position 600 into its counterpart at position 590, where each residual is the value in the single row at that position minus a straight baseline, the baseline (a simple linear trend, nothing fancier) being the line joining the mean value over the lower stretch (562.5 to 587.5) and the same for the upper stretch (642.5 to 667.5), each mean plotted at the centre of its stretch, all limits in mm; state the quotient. -1.2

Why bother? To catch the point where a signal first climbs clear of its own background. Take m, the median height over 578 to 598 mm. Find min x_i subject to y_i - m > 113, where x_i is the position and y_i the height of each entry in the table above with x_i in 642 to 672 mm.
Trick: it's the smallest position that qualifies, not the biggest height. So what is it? 645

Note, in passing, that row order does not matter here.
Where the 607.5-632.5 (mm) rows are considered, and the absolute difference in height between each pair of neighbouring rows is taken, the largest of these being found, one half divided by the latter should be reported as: 0.029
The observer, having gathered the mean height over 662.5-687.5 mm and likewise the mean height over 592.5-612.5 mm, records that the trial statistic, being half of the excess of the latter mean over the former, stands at -18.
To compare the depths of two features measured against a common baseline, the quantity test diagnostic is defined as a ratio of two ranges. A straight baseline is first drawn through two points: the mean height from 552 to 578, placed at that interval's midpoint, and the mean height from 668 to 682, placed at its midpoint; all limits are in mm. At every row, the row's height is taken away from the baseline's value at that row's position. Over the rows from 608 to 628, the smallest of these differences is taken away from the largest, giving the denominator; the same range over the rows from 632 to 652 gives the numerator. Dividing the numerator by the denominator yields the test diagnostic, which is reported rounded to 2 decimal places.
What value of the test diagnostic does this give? 1.87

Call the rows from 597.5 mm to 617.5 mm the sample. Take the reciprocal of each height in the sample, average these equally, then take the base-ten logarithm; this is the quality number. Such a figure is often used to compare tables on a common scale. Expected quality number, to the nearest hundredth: -2.51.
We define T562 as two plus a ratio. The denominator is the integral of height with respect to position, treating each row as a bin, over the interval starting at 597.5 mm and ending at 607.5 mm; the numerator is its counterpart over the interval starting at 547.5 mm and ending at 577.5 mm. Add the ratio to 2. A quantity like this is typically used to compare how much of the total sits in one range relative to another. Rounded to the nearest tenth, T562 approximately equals 5.2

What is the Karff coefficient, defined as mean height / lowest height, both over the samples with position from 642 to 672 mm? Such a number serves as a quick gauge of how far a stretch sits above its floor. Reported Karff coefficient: 1.04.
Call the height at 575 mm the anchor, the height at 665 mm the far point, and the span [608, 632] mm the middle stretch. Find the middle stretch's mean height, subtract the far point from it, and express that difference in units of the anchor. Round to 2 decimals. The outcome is 0.04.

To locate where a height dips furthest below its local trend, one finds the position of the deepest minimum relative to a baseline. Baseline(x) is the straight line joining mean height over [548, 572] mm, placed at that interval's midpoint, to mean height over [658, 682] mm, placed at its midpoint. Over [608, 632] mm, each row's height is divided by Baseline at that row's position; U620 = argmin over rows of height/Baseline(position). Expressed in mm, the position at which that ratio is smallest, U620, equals 615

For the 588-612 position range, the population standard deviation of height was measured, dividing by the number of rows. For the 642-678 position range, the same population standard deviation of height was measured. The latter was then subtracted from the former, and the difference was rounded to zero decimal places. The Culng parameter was 17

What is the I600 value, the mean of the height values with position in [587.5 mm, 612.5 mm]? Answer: 303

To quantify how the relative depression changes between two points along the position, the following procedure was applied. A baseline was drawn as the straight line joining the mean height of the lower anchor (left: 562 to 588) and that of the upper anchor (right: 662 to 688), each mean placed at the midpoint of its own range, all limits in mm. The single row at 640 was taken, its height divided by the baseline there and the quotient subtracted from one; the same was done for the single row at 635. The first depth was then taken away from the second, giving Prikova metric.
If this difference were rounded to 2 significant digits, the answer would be -0.050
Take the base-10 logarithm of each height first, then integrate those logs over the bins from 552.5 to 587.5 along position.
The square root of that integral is 9.23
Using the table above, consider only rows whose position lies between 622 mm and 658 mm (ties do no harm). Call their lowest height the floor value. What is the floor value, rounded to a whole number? 329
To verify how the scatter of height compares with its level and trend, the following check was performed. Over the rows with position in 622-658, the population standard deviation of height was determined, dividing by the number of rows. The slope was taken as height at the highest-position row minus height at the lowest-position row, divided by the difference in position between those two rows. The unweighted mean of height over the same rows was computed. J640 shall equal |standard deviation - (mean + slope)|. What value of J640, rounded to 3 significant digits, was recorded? 335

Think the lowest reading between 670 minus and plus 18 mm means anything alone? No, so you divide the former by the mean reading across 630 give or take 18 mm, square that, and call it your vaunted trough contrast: 0.93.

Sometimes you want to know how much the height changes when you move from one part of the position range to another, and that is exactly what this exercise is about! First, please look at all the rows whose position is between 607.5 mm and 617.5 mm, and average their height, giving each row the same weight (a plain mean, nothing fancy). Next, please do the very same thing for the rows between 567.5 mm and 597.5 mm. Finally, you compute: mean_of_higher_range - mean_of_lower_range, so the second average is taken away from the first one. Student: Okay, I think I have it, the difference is 83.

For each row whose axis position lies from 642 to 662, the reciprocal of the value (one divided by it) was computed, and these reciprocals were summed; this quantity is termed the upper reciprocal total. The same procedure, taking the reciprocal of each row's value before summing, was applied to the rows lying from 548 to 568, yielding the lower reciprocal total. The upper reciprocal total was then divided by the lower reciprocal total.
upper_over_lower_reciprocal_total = 0.96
